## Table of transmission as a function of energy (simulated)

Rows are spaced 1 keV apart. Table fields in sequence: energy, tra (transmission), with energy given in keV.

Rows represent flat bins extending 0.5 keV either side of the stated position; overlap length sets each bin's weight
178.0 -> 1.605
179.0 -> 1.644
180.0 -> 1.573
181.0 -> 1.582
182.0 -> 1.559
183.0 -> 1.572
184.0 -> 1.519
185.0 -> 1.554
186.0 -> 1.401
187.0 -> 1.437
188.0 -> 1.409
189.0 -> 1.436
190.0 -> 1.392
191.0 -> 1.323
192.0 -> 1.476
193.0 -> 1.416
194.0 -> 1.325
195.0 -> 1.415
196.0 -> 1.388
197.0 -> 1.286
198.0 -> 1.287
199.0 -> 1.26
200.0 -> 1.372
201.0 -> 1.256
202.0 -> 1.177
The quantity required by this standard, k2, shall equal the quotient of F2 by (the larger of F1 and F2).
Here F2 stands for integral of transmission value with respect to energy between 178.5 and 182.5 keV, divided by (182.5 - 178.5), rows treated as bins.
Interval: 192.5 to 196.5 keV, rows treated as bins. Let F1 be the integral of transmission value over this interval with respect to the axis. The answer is 0.29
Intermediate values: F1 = 5.54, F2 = 1.59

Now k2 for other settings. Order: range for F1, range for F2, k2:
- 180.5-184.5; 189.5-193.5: 0.22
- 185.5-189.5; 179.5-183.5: 0.28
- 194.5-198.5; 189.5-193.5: 0.26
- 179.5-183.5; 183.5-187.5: 0.24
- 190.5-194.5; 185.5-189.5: 0.26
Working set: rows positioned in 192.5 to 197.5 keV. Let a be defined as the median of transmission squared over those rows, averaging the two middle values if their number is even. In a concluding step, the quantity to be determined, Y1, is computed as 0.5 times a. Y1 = 0.96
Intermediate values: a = 1.9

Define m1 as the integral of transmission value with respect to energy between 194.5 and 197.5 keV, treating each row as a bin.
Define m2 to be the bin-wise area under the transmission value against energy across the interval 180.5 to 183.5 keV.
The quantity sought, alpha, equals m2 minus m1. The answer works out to 0.6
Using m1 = 4.09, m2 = 4.7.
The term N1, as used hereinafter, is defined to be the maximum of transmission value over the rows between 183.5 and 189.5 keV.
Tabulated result 1.554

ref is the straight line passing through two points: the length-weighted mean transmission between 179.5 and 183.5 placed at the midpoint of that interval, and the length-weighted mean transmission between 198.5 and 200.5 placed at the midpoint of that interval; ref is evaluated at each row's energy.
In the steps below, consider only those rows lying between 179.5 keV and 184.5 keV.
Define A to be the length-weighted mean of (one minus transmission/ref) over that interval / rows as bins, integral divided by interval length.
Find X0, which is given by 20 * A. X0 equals 0.0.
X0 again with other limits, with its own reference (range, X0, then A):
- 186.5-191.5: 0.9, 0.04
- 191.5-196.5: -0.1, -0.01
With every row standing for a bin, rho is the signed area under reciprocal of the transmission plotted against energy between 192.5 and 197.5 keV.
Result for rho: 3.67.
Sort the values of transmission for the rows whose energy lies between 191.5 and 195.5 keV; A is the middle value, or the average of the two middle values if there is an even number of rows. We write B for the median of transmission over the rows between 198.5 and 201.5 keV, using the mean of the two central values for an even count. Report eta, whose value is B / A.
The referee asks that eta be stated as 0.89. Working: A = 1.42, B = 1.3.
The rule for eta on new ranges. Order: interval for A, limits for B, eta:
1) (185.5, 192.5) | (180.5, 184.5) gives 1.11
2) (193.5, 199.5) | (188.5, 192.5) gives 1.08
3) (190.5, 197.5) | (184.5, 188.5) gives 1.03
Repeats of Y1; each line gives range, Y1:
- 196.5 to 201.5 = 0.83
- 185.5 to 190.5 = 0.99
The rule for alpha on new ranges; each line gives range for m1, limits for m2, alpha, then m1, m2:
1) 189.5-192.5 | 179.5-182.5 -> 0.5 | 4.19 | 4.7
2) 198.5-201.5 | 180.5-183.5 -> 0.8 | 3.89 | 4.7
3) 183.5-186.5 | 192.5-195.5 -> -0.3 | 4.47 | 4.2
